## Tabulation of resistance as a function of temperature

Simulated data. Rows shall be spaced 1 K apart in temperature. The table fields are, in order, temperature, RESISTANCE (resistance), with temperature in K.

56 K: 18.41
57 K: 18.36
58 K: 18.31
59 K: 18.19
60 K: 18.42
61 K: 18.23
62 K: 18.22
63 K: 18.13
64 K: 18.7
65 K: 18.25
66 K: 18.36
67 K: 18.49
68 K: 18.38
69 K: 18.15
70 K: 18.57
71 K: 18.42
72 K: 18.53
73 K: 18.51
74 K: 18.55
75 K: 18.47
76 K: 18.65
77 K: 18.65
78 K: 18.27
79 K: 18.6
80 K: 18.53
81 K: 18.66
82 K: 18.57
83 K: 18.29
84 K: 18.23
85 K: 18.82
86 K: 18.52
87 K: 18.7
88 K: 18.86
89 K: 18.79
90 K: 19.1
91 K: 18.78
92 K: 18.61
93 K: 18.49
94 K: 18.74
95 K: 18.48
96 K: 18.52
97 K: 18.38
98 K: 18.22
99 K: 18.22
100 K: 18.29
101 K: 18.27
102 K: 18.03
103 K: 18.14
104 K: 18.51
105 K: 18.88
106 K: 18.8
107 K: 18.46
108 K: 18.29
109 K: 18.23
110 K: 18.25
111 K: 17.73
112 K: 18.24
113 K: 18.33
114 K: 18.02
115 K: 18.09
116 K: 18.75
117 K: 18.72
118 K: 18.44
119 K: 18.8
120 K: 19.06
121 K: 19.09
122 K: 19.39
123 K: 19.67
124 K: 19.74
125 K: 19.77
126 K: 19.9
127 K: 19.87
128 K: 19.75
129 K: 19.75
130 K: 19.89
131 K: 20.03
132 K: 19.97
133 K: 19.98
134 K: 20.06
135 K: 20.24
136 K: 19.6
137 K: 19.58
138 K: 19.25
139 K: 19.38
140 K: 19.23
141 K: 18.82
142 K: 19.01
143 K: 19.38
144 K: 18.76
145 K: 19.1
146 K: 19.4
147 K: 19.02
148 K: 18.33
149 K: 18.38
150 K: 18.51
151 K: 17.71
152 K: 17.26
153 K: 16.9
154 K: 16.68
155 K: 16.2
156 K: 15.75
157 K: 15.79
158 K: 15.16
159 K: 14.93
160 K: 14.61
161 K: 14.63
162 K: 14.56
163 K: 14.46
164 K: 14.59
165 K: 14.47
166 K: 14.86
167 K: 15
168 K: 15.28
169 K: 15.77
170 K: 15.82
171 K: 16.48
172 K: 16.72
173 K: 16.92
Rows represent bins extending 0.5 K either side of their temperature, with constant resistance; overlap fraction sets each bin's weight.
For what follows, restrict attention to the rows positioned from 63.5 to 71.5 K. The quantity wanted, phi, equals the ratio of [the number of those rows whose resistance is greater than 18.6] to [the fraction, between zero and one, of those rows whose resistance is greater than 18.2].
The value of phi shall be 1.1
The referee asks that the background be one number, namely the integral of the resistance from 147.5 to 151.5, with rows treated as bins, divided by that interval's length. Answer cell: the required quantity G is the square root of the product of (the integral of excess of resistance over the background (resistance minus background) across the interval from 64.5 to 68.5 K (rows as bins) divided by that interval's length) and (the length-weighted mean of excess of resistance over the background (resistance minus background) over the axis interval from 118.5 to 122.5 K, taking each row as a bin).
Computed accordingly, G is 0.34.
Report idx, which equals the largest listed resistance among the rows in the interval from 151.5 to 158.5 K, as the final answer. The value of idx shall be 17.26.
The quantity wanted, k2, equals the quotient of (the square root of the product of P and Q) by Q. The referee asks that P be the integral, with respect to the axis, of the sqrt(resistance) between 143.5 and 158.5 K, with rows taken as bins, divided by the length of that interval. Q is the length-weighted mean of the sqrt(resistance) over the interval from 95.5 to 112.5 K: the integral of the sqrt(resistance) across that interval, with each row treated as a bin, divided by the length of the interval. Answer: 0.989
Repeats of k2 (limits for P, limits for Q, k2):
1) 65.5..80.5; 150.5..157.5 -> 1.027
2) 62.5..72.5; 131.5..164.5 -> 1.010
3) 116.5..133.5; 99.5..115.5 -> 1.016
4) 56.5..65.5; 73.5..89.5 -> 0.996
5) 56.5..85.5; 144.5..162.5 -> 1.024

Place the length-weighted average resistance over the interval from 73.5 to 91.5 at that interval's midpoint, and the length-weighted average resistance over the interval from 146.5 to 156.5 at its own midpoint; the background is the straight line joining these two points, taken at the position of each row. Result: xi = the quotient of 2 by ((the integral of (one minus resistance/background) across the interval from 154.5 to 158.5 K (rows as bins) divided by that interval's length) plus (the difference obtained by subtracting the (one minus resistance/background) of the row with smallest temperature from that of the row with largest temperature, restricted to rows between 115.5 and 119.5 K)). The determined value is 22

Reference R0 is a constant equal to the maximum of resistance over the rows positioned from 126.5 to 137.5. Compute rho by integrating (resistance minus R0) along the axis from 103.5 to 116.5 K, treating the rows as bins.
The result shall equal -24.5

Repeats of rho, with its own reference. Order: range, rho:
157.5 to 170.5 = -69.0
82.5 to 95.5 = -20.7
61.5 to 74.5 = -23.9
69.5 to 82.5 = -22.1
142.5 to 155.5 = -27.5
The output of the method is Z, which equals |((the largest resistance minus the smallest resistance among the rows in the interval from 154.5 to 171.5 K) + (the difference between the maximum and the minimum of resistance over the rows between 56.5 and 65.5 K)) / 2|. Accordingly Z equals 1.3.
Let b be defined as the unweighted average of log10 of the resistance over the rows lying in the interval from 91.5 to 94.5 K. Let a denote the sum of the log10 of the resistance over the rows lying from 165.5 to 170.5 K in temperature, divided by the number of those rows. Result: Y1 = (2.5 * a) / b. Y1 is 2.33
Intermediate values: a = 1.19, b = 1.27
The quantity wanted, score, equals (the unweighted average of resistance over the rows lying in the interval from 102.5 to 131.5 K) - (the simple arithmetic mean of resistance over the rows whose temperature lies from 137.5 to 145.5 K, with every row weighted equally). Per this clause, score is -0.2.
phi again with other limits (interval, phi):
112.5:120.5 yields 5.3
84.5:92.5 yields 7.0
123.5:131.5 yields 8.0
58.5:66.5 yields 1.3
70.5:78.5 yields 2.0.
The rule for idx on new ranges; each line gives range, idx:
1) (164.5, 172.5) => 16.72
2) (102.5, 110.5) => 18.88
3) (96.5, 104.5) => 18.51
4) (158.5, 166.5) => 14.93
